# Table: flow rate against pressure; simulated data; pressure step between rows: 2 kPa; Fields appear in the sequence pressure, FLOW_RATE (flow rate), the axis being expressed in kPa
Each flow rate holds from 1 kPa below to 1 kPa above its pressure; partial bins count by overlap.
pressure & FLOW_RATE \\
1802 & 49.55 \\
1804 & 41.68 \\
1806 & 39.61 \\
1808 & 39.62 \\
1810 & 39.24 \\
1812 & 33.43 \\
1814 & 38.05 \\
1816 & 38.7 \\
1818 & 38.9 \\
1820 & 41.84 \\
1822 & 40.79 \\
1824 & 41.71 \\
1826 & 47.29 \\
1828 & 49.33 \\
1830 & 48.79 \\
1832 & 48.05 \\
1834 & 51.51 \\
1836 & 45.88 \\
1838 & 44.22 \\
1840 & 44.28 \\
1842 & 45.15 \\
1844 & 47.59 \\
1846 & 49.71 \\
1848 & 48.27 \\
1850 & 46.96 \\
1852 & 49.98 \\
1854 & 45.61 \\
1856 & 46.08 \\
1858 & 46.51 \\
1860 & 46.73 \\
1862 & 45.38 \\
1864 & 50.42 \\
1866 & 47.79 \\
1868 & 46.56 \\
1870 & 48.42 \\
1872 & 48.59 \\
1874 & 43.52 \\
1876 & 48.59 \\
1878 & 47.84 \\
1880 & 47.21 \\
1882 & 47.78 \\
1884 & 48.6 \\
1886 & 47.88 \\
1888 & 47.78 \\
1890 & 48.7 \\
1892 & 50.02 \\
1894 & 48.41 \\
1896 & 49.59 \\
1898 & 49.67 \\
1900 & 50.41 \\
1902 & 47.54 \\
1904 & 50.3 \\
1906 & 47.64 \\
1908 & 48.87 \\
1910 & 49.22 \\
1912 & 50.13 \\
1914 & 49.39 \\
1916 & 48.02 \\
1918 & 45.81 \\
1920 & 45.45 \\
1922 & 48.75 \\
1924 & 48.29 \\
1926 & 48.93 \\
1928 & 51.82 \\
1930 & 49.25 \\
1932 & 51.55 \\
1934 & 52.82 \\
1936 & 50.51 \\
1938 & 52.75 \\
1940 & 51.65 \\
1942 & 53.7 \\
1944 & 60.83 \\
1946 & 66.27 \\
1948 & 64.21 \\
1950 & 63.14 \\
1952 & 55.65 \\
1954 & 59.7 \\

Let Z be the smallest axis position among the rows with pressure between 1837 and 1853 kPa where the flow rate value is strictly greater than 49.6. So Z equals 1846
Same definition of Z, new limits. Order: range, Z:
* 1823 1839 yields 1834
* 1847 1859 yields 1852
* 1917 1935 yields 1928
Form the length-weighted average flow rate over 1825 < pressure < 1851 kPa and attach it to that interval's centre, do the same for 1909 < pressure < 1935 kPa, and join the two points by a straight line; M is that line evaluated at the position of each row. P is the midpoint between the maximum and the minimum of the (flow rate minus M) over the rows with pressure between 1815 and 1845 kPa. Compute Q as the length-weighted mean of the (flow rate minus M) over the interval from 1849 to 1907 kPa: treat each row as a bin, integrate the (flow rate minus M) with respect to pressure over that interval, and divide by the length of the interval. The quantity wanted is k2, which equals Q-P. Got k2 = 2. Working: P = -2.1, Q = -0.3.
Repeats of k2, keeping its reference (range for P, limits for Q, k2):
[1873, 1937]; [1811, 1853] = -2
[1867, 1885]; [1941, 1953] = 13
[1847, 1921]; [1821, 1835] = 1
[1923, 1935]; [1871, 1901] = -1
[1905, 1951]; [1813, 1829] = -11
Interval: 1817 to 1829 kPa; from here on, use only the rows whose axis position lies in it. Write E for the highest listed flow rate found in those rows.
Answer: 49.33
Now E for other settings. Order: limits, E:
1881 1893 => 50.02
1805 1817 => 39.62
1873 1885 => 48.6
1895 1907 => 50.41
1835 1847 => 49.71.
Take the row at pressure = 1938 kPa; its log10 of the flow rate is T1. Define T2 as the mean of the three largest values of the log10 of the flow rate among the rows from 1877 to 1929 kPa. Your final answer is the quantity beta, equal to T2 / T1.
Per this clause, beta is 0.99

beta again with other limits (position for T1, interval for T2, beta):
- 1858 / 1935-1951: 1.09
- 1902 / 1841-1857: 1.01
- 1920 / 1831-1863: 1.03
